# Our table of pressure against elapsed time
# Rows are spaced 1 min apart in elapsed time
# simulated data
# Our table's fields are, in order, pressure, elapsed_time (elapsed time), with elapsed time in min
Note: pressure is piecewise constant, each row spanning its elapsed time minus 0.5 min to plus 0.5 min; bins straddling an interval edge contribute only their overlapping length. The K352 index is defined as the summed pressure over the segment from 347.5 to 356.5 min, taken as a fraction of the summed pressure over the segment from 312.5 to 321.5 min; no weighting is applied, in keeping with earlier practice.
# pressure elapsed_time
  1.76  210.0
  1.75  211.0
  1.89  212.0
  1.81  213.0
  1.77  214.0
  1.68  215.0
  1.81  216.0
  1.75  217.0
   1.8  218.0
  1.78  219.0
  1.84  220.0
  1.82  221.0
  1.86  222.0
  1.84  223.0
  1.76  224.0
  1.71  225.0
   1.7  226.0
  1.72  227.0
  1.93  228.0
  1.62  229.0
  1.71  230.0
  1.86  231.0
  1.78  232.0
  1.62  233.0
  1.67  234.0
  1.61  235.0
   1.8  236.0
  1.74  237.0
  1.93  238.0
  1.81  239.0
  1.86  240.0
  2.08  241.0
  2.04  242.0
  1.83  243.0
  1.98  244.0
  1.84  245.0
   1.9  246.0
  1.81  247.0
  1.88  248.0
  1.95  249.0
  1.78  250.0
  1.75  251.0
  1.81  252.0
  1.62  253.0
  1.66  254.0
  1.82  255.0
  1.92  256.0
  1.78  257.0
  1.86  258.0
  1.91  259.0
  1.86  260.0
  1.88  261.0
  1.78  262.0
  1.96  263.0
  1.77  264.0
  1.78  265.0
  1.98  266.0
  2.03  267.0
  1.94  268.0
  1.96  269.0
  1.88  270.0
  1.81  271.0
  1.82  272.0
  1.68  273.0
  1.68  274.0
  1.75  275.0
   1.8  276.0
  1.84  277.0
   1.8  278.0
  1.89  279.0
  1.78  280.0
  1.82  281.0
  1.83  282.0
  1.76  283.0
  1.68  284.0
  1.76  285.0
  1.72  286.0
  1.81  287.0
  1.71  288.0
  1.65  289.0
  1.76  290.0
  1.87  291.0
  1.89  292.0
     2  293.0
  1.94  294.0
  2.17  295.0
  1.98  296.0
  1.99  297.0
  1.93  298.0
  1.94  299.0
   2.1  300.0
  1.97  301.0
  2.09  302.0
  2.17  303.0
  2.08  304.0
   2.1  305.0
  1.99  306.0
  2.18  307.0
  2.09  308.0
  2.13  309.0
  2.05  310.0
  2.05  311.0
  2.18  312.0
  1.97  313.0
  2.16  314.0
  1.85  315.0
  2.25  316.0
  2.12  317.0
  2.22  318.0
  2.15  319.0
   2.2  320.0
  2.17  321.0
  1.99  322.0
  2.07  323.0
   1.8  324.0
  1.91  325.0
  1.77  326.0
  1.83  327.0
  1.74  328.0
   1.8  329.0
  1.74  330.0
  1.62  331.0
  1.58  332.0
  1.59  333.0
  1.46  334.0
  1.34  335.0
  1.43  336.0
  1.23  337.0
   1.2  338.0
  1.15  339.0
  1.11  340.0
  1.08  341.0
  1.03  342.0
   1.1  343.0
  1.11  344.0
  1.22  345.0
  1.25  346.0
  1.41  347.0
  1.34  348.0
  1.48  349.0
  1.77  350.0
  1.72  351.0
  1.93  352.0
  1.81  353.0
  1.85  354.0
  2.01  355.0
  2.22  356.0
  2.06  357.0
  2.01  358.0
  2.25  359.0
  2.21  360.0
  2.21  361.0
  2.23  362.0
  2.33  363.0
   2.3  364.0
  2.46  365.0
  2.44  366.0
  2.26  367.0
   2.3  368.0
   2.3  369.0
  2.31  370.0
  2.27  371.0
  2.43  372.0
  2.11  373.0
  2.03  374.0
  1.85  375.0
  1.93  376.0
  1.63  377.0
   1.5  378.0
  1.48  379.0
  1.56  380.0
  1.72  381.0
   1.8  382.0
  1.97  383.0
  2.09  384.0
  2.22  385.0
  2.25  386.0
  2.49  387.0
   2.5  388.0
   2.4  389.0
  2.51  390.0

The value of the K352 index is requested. 0.84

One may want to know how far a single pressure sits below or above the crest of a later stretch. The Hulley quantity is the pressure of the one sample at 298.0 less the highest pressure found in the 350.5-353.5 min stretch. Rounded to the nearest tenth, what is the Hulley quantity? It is 0.0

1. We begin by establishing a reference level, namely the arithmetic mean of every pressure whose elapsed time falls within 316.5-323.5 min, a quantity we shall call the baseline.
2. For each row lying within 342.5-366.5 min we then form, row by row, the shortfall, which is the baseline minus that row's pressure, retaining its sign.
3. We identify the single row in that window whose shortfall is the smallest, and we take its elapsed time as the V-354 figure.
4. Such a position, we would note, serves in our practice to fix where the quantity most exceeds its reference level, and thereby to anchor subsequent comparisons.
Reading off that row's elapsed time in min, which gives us 365.0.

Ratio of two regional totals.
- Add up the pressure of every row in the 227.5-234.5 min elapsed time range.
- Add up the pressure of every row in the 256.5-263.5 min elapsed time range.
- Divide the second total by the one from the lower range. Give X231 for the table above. 1.1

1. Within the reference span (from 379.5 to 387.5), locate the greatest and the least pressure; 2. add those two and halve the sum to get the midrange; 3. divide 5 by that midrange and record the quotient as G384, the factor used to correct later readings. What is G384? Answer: 2.47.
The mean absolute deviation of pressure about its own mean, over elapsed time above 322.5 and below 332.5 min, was 0.096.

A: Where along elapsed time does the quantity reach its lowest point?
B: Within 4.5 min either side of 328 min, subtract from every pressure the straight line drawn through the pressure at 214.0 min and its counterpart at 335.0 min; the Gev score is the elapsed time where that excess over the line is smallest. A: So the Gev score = 332.0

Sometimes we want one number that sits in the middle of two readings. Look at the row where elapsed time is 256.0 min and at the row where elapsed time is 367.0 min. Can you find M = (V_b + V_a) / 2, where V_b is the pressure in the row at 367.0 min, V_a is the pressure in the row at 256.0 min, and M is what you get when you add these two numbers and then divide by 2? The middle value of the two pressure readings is 2.09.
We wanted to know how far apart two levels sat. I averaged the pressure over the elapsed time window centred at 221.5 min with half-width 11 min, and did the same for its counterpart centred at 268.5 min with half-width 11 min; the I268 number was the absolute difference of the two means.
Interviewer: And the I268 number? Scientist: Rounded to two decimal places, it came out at 0.07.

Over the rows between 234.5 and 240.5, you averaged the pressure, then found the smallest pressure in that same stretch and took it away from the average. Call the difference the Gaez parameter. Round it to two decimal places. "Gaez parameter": 0.18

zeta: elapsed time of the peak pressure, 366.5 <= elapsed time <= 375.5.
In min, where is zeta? 372.0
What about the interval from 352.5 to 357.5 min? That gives 356.0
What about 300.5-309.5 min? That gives 307.0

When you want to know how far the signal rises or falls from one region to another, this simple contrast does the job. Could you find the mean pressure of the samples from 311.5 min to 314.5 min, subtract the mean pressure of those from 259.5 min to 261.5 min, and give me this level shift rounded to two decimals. 0.23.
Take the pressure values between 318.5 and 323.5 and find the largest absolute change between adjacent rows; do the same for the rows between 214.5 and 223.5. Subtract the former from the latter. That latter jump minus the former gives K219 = -0.050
